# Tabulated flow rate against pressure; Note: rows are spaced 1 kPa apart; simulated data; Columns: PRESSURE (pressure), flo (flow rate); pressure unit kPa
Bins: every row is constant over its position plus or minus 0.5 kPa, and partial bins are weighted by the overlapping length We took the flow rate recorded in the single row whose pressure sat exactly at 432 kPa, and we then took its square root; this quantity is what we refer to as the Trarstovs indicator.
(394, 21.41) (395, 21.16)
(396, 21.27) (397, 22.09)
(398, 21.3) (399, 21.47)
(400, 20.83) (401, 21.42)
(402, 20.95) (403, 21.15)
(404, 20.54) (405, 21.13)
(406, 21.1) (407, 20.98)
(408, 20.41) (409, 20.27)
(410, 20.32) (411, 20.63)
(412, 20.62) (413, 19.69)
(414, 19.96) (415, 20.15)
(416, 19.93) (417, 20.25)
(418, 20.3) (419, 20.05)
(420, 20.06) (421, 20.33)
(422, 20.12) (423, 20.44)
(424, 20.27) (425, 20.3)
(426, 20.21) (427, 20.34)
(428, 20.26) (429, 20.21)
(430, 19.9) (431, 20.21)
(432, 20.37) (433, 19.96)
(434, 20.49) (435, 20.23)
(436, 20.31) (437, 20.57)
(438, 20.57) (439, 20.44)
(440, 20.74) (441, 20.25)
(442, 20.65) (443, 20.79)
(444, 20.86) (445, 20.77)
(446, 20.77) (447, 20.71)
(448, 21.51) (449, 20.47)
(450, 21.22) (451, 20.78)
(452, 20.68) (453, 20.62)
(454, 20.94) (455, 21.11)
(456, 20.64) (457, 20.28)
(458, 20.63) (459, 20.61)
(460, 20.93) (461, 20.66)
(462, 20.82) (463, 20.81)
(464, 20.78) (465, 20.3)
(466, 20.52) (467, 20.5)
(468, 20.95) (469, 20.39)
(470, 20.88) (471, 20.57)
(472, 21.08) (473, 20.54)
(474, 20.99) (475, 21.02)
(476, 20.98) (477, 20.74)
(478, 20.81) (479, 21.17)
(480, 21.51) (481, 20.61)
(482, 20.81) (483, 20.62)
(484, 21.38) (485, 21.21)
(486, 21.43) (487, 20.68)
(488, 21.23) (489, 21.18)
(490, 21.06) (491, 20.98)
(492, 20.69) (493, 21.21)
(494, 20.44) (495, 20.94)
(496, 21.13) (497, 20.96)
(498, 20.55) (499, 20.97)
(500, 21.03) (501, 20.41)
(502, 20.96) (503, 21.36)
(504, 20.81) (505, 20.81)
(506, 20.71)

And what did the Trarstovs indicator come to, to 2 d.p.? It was 4.51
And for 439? 4.52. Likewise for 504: 4.56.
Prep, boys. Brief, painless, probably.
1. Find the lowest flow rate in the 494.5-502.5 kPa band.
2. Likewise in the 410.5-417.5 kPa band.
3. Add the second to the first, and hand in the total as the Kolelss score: 40.1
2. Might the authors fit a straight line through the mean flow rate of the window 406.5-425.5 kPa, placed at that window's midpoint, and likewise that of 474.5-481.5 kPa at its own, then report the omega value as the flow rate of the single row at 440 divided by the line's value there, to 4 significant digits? 1.010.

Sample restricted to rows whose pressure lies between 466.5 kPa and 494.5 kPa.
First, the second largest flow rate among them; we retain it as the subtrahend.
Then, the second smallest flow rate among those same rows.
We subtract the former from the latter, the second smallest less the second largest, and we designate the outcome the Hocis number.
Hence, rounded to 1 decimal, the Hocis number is -1.0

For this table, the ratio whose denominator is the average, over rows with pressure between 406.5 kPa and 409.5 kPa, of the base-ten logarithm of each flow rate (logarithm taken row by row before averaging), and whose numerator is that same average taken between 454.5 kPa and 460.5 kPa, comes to 1.00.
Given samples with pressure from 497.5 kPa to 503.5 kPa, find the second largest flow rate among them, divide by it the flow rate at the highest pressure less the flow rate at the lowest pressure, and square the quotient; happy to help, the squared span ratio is 0.0015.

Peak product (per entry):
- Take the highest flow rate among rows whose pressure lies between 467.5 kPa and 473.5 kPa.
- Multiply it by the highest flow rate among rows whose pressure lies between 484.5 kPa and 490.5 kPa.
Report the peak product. 452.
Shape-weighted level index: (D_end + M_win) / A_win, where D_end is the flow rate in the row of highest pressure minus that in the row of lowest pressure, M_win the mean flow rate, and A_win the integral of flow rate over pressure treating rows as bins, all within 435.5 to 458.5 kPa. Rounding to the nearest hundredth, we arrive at 0.04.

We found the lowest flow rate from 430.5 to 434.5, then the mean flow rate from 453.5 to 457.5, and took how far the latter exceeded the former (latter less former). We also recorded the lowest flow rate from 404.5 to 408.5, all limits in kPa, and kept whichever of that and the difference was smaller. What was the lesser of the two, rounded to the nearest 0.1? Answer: 0.8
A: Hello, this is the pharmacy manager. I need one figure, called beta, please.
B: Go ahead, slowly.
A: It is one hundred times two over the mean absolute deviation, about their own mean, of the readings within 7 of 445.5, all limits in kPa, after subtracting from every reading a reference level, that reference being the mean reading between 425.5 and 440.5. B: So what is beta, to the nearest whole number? 1014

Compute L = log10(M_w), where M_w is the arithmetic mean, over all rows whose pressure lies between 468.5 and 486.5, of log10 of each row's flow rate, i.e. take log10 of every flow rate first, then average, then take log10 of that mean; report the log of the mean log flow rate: 0.121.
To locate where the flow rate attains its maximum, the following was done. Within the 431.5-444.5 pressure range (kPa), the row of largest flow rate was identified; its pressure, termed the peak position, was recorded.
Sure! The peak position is 444 kPa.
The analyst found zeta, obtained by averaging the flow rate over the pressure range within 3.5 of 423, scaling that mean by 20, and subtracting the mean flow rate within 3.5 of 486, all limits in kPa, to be 384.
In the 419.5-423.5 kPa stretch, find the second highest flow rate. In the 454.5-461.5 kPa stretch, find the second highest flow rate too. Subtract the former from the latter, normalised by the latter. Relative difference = 0.029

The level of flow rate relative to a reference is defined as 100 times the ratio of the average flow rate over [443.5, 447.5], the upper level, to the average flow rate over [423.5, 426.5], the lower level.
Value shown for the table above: 103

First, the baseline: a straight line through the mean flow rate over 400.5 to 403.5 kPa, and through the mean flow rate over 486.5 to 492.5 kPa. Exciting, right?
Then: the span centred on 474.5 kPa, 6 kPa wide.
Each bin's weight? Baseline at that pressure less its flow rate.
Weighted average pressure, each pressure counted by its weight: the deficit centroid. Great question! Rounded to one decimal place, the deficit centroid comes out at 474.7 kPa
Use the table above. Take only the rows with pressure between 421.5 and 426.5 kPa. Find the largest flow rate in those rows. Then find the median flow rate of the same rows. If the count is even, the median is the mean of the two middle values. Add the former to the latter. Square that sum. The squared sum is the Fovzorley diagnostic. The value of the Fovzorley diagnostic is 1657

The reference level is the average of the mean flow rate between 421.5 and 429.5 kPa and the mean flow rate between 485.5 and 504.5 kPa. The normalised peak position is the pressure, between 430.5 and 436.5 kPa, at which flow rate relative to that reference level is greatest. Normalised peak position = 434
